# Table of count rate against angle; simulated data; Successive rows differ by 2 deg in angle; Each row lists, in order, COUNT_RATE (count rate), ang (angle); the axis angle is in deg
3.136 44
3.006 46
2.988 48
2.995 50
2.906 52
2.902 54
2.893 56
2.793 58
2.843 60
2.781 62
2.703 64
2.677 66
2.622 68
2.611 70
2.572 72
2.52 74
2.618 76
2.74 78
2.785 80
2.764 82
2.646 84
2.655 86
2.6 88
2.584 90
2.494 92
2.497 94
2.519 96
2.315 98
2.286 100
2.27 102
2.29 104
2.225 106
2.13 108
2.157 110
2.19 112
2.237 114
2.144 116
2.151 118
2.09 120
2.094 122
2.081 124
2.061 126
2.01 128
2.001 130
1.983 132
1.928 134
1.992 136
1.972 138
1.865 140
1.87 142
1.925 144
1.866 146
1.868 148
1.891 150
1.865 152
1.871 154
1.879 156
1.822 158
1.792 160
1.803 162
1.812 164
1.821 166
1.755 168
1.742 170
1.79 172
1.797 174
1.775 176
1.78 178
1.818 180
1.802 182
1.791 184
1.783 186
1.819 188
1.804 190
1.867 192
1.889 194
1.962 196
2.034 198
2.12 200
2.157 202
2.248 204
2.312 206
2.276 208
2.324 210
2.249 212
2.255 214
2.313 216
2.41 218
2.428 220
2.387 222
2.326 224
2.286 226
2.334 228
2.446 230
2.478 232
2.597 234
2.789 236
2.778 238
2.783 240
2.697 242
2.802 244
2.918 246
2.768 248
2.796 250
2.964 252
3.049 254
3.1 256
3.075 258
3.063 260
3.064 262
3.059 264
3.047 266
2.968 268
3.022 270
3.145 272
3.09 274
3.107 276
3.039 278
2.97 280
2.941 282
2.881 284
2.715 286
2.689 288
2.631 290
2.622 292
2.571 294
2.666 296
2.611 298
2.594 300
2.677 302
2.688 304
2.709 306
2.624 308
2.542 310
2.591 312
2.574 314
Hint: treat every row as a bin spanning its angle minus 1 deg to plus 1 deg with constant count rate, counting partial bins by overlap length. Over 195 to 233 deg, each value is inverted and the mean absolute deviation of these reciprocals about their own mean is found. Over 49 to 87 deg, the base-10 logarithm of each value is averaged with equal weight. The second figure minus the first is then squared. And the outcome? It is 0.17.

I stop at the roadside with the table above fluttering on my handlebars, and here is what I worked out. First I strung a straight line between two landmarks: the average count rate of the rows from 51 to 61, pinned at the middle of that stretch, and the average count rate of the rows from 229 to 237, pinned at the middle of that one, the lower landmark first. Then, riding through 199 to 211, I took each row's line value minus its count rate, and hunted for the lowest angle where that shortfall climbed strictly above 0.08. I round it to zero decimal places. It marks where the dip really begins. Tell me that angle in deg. 200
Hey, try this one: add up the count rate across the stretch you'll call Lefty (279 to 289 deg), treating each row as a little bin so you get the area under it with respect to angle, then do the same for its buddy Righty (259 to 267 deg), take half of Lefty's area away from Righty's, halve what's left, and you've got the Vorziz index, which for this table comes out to 5.1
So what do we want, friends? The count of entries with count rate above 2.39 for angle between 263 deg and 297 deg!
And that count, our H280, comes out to 17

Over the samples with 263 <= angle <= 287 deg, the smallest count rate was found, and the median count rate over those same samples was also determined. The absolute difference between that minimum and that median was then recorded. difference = 0.32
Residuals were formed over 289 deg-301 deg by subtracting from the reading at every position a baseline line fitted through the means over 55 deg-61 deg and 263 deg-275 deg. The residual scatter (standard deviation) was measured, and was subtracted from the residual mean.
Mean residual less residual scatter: -0.50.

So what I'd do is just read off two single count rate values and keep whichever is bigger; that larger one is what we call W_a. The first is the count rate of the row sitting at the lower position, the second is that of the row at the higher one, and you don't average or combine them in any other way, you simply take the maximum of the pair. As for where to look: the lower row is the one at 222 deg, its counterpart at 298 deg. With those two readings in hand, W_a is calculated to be 2.61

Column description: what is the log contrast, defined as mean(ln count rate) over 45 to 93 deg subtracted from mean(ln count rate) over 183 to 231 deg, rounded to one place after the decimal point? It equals -0.2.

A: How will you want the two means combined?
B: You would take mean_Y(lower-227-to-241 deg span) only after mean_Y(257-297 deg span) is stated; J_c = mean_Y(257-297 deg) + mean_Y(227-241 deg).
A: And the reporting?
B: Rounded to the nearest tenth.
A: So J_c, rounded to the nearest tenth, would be 5.5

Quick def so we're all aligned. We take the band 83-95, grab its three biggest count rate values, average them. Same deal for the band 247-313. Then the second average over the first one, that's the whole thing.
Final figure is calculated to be 1.18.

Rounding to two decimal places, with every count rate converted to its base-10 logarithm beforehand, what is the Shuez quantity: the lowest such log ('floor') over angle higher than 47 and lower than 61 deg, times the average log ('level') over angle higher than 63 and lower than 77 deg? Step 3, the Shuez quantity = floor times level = 0.19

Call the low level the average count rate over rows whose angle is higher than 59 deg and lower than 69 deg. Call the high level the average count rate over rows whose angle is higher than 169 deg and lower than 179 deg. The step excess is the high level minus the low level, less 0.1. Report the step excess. -1.0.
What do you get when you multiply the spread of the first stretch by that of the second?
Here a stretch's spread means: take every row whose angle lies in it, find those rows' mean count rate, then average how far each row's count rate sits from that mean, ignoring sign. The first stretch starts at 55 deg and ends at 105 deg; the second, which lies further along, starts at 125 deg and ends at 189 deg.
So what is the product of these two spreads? 0.0090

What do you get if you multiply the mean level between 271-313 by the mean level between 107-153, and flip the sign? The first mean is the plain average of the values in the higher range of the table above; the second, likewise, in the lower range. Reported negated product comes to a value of -5.6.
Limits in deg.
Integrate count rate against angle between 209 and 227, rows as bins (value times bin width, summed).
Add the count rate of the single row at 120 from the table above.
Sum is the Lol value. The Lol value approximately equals 44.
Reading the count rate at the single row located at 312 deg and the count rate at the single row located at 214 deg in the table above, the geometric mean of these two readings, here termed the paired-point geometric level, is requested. 2.42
